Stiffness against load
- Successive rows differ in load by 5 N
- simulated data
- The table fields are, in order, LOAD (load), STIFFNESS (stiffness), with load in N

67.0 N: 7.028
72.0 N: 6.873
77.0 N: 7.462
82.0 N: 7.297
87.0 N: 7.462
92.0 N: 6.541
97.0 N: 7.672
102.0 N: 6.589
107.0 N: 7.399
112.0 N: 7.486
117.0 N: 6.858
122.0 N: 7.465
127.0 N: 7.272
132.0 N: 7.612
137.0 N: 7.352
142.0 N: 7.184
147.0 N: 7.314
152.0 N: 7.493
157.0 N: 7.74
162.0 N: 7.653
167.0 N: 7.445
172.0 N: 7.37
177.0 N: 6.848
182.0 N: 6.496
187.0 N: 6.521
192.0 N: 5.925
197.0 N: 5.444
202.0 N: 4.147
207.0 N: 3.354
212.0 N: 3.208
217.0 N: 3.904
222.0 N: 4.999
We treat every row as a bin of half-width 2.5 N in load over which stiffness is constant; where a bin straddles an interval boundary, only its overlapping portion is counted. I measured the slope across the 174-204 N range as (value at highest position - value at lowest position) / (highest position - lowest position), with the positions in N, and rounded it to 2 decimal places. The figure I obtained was -0.11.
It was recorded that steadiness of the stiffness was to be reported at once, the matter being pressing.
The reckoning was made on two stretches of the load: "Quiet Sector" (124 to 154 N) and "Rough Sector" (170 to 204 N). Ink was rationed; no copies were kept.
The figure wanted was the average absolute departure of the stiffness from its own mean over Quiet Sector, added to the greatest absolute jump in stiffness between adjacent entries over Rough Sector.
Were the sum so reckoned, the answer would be 1.4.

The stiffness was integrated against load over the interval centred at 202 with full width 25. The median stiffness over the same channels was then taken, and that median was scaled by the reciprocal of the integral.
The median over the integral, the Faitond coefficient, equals 0.038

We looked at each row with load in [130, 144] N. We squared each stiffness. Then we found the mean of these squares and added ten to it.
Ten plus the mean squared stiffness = 64.5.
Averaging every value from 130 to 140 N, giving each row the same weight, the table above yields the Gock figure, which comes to 7.5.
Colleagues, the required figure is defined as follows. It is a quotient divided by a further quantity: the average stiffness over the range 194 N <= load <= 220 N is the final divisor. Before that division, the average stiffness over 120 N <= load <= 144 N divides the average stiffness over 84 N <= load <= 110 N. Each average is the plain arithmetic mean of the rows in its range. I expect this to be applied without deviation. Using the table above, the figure 0.24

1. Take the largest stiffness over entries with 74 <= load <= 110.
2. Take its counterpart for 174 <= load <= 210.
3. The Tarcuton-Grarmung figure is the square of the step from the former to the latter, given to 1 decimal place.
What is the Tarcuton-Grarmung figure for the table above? 0.7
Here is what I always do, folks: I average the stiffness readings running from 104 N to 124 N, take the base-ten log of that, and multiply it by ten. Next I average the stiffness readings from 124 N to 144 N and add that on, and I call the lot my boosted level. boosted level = 16.0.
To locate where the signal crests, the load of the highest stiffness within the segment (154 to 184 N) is 157.0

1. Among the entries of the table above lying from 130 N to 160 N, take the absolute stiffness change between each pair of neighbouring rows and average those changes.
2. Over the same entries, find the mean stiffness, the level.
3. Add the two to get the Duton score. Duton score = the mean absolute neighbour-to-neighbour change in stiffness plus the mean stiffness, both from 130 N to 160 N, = 7.6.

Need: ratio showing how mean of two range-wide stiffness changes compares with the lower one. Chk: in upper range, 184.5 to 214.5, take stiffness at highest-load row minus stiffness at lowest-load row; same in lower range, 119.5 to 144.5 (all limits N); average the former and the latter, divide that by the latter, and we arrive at 6.4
